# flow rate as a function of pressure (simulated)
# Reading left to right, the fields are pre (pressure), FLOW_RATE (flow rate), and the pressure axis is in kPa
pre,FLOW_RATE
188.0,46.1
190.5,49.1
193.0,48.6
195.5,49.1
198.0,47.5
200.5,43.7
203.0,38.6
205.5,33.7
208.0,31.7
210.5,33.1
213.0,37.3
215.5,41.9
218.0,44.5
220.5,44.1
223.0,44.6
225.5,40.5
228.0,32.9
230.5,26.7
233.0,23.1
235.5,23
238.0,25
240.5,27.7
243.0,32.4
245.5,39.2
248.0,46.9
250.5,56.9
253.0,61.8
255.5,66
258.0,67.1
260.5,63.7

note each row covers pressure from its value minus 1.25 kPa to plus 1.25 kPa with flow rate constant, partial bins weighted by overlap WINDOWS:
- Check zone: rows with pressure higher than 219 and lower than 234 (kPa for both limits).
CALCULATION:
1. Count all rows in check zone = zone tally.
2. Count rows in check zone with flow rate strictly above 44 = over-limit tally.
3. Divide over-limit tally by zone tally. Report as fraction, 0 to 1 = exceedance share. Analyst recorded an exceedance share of 0.3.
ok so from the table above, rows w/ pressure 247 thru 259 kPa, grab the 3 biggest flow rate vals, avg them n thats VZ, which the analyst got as 65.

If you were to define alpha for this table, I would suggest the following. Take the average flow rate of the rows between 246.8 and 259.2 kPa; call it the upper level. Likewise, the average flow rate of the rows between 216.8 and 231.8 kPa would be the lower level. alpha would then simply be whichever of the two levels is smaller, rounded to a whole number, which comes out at 39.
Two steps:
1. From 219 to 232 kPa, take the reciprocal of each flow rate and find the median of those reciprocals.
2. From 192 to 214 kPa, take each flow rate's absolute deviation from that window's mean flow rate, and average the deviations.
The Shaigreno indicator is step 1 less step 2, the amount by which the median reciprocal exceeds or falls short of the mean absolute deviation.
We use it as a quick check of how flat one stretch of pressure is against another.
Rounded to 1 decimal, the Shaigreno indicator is -6.1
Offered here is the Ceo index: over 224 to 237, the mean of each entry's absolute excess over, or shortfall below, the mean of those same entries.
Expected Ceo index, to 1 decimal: 6.0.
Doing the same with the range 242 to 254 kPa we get 9.5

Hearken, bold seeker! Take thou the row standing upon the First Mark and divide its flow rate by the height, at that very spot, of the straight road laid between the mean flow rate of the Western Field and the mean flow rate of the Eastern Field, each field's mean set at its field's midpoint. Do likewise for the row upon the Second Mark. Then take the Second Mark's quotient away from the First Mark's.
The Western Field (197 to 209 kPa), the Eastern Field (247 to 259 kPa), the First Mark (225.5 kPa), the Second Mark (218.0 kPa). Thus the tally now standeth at -0.1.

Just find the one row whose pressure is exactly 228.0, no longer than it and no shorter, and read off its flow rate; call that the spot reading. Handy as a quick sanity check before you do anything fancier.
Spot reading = 32.9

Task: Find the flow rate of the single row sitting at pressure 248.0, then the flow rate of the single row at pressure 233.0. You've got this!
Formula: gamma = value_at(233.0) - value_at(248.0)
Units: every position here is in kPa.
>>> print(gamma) -23.8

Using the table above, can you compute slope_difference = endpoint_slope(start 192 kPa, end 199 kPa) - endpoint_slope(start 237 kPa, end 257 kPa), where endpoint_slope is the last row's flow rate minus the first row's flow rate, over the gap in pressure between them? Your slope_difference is -2.6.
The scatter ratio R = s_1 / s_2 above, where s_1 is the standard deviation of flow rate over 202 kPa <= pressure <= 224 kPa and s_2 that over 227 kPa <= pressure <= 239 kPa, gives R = 1.3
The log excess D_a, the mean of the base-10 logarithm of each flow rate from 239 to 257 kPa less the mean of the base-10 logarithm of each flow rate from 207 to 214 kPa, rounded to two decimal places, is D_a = 0.12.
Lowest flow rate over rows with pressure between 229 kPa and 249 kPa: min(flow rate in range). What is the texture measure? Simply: 23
